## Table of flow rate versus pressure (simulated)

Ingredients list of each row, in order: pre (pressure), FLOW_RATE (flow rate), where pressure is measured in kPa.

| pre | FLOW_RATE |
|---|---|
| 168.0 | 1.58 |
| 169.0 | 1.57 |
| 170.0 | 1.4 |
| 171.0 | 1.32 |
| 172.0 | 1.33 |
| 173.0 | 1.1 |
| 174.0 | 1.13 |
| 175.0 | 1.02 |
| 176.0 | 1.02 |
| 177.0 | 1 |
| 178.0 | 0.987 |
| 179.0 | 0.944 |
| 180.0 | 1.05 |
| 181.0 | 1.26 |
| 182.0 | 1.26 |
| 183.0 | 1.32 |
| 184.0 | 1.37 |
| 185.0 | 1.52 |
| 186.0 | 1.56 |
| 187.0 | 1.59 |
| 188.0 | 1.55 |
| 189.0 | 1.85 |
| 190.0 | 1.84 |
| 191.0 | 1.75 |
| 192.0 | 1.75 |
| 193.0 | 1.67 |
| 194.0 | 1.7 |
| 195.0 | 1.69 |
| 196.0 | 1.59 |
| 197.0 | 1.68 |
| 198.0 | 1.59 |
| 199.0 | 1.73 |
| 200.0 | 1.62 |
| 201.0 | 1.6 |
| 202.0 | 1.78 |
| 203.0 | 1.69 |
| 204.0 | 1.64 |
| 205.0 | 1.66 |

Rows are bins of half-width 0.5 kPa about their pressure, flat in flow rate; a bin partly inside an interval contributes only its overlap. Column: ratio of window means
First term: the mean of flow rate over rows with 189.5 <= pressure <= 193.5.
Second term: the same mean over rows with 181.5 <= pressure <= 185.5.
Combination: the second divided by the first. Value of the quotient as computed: 0.78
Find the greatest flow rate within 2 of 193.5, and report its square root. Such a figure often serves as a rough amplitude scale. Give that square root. 1.32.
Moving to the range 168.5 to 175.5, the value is 1.25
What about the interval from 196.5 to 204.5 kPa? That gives 1.33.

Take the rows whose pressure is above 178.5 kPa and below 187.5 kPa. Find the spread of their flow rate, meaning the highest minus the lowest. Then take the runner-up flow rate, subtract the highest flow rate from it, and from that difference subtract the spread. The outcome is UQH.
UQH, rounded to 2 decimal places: -0.68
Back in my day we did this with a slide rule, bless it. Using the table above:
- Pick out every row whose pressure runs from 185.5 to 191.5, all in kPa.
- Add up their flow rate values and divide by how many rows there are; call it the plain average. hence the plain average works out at 1.7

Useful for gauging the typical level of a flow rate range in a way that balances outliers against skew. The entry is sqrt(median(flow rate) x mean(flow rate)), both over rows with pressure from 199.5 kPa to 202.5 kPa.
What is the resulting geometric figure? 1.64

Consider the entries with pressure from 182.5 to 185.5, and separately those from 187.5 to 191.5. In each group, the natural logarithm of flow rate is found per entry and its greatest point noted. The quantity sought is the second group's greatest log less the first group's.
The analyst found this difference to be 0.20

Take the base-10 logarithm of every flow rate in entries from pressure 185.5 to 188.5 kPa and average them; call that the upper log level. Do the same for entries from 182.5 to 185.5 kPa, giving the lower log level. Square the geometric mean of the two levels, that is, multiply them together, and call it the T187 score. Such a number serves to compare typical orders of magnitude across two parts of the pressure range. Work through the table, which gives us 0.029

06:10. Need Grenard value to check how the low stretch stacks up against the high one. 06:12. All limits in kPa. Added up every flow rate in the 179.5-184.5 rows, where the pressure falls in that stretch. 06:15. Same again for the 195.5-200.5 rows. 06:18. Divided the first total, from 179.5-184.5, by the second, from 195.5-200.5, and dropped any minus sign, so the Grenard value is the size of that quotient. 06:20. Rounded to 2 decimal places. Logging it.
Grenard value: 0.76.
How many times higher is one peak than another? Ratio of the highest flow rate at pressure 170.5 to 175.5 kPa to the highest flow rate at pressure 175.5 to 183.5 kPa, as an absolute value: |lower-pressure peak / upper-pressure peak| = 1.01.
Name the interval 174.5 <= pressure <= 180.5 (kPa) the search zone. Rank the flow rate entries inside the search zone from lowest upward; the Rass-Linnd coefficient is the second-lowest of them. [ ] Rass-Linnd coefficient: 0.987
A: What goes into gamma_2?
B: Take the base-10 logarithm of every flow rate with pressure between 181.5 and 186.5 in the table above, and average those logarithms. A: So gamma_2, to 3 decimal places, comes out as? 0.147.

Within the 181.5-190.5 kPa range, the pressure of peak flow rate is 189.0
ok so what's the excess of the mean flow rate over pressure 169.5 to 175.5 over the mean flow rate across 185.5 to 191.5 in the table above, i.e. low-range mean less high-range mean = -0.47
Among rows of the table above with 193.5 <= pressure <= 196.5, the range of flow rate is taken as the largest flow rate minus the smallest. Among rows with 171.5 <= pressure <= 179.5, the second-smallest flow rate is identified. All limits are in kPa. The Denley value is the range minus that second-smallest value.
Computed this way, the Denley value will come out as -0.88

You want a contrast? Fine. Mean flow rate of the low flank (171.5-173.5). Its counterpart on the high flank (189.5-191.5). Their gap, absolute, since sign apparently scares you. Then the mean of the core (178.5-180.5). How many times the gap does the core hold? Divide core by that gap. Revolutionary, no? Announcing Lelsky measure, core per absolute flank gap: 1.7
